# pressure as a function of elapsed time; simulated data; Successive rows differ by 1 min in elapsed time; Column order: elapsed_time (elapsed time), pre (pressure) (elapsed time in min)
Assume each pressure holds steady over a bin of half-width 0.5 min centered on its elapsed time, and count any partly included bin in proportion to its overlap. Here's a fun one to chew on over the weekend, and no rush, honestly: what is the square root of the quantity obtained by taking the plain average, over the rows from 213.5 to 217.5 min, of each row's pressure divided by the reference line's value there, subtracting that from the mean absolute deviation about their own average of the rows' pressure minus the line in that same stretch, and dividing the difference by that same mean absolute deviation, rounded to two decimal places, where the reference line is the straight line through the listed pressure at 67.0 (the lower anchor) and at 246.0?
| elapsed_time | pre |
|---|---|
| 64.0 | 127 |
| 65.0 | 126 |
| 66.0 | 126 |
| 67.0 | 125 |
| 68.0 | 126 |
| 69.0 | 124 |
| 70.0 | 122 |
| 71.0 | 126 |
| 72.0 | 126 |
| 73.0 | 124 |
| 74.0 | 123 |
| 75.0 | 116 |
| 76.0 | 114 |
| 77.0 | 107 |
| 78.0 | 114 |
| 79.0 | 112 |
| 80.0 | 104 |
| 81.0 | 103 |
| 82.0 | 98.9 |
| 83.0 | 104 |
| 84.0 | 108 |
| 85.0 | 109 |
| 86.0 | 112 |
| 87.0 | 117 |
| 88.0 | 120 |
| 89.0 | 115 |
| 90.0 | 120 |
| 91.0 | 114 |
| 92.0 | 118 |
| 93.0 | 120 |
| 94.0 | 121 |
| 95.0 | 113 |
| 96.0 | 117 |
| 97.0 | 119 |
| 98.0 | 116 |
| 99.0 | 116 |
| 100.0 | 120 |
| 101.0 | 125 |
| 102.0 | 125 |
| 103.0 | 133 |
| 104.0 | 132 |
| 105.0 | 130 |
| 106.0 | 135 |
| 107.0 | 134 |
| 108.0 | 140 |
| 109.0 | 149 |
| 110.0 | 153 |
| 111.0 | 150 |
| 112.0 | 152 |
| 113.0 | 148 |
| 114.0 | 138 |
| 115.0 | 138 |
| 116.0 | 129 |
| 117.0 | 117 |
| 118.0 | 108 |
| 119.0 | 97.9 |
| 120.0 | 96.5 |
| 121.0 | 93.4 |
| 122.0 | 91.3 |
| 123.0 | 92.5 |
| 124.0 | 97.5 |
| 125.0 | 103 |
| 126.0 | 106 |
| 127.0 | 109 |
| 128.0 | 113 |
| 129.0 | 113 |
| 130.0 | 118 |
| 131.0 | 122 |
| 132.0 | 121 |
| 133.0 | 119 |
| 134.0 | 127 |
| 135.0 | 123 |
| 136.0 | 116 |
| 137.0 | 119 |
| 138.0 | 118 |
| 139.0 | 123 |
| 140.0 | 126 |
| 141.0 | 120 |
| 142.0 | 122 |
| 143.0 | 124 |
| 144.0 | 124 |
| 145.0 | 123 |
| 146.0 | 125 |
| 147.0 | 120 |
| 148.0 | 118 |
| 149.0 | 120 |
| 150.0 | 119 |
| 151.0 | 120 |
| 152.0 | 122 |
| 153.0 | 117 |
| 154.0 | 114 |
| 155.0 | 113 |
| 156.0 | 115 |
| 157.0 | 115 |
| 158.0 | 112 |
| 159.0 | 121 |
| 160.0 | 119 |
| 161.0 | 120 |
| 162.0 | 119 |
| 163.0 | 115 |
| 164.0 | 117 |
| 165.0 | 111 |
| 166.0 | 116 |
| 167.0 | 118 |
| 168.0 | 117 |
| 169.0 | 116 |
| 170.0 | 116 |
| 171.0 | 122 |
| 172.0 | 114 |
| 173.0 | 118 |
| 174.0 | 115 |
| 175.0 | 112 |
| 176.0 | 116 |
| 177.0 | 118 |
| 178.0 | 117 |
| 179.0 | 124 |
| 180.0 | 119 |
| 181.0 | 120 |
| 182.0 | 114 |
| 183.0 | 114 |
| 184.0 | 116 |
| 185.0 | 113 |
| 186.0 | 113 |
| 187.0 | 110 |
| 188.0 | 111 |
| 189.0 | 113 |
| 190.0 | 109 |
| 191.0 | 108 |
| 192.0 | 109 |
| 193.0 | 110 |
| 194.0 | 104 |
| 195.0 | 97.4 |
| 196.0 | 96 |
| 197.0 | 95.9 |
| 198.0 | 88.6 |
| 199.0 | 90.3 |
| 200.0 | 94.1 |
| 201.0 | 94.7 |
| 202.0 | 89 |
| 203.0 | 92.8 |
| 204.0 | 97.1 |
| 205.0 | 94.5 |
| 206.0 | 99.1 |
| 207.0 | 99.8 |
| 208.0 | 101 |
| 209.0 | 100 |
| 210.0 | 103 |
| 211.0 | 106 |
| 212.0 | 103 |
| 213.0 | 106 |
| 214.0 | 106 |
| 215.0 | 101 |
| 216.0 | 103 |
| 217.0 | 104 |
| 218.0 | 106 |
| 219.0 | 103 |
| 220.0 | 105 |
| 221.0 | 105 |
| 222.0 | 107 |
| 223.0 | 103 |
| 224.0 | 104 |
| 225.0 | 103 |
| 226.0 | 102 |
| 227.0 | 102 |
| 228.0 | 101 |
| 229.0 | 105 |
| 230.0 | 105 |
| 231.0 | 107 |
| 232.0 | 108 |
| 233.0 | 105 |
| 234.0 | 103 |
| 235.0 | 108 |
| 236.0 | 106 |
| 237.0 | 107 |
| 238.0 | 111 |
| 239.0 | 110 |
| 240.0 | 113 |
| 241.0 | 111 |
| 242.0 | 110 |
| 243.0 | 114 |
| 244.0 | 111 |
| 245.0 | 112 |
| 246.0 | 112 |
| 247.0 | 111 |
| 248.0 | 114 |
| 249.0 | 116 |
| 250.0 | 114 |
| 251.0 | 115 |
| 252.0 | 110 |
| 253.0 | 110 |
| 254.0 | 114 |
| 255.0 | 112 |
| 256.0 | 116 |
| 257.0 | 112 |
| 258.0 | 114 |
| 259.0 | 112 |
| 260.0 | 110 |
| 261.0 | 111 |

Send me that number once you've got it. 0.63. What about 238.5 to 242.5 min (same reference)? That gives 0.11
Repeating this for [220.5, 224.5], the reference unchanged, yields 0.47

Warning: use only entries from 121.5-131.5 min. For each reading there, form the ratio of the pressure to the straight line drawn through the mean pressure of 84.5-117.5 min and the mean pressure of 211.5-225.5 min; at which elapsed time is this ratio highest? 131.0 min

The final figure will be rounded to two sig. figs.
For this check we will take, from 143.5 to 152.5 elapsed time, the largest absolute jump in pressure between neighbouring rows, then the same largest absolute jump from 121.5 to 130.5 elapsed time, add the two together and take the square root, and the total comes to 3.2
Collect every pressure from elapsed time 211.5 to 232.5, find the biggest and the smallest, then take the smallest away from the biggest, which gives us 7.0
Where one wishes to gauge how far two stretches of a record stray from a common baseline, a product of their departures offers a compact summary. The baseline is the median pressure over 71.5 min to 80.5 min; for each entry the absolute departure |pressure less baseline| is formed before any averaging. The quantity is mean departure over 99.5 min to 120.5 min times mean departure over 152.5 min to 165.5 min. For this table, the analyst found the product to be 61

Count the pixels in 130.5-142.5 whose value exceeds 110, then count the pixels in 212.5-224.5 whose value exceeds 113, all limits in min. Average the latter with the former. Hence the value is 6.0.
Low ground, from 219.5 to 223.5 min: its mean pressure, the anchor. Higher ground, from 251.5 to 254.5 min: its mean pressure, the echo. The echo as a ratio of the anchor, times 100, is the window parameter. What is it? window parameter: 106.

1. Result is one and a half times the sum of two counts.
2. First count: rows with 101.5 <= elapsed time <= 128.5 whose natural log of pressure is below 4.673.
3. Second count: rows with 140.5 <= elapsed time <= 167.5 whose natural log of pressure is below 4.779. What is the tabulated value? 30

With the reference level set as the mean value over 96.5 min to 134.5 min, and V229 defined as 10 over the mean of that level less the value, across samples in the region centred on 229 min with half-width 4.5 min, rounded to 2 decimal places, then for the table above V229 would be 0.57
